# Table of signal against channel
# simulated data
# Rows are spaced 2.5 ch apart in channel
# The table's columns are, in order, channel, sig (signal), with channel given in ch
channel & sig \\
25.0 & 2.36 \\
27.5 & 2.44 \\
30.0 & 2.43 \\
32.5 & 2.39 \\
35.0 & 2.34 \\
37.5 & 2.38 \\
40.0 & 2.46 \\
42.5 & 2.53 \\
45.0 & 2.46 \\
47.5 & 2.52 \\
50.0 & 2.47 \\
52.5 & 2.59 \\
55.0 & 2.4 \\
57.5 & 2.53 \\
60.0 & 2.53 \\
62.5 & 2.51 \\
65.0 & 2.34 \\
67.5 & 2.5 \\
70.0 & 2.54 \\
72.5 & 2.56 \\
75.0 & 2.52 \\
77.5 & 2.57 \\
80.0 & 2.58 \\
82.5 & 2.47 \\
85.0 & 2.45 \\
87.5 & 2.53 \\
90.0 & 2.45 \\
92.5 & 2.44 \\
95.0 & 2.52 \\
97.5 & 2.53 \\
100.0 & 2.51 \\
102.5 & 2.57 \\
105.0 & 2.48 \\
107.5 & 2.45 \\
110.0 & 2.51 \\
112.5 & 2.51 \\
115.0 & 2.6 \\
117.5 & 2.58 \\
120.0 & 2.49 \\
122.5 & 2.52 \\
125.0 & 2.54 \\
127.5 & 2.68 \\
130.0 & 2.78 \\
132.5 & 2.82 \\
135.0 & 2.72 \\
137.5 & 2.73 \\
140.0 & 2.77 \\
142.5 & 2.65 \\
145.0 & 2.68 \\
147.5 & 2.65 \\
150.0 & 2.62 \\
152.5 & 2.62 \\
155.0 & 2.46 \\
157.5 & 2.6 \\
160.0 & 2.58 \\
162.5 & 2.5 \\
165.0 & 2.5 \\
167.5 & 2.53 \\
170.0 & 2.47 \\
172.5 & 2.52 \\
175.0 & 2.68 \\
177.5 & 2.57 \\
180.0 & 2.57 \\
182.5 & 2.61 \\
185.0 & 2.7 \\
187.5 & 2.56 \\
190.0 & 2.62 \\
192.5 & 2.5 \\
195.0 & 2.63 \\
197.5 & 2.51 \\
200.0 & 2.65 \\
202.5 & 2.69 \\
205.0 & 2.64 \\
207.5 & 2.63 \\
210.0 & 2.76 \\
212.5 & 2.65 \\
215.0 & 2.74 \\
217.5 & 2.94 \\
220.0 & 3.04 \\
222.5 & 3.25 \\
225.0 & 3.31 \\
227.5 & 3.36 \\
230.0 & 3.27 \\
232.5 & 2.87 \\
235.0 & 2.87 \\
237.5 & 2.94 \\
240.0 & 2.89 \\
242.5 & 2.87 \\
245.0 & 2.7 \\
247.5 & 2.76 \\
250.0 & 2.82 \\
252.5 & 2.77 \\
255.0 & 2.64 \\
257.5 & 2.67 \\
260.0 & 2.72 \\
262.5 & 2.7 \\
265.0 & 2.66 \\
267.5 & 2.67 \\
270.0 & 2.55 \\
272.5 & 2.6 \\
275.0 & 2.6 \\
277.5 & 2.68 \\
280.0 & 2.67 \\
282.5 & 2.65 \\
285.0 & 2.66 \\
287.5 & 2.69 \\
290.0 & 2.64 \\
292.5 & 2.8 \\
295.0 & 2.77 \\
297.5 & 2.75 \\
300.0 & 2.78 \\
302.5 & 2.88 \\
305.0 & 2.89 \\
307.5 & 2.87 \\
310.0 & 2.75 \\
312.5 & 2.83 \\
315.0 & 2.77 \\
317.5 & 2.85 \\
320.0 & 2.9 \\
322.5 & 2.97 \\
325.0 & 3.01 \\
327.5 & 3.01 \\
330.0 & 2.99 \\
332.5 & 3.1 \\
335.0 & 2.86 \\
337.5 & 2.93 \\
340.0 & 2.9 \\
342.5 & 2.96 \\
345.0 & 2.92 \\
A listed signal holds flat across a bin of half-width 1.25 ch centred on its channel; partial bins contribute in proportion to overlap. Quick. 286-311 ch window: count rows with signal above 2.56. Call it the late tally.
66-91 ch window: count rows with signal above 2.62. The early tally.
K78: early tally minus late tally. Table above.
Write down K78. -10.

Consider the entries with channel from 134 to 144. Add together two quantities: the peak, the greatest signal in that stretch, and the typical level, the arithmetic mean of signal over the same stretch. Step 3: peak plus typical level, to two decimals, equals 5.49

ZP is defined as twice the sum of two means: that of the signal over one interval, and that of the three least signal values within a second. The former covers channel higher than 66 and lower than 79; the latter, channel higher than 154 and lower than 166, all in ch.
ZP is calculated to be 10.0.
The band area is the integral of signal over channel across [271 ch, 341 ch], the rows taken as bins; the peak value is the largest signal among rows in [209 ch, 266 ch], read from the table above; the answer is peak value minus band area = -194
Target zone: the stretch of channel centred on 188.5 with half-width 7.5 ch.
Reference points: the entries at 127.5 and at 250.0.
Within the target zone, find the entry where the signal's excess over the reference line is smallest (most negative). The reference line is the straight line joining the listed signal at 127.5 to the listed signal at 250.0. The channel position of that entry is 192.5 ch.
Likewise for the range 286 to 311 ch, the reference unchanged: 290.0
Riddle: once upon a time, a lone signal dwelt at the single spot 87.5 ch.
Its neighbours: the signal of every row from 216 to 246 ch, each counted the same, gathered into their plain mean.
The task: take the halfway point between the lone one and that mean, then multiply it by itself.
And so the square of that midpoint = 7.7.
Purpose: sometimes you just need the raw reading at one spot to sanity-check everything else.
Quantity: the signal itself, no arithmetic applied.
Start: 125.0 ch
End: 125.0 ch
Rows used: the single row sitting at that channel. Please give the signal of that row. 2.54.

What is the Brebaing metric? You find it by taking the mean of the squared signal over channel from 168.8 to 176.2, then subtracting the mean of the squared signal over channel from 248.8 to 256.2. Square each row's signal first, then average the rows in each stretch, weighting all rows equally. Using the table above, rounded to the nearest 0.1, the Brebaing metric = -1.0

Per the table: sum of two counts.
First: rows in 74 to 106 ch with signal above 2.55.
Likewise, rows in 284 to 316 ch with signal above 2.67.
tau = 14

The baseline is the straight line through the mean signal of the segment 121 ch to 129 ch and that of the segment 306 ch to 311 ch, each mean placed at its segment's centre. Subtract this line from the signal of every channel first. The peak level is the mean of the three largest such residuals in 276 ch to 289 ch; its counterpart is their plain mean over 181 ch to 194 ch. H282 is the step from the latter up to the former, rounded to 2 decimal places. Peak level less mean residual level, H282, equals -0.04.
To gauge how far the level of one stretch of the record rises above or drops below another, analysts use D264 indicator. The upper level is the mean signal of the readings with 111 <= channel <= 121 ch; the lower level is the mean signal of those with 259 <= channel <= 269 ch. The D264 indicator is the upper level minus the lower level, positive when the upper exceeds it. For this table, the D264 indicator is -0.14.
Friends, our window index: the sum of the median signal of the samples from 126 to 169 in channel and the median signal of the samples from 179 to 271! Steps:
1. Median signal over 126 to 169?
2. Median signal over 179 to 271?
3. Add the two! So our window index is 5.35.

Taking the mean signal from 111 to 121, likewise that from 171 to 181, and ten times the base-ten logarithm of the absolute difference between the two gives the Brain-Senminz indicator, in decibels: -14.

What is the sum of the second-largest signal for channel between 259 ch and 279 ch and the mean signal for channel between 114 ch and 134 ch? 5.33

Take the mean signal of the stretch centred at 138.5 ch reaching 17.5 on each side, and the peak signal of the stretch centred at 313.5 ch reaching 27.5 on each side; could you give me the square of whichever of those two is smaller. 7.08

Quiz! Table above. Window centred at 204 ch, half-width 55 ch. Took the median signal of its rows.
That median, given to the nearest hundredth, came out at 2.65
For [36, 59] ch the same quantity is 2.47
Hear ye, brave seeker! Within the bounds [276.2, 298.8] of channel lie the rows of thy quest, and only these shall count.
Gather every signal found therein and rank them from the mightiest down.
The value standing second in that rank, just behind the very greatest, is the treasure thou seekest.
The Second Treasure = 2.77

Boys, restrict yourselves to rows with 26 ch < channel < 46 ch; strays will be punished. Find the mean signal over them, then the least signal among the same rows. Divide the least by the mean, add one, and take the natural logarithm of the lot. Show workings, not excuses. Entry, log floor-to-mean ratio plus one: 0.675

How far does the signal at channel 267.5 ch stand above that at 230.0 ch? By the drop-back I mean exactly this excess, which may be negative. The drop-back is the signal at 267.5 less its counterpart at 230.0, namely -0.60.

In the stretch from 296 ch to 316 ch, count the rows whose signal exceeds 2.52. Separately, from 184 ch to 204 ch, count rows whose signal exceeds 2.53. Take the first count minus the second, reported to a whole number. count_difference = 2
